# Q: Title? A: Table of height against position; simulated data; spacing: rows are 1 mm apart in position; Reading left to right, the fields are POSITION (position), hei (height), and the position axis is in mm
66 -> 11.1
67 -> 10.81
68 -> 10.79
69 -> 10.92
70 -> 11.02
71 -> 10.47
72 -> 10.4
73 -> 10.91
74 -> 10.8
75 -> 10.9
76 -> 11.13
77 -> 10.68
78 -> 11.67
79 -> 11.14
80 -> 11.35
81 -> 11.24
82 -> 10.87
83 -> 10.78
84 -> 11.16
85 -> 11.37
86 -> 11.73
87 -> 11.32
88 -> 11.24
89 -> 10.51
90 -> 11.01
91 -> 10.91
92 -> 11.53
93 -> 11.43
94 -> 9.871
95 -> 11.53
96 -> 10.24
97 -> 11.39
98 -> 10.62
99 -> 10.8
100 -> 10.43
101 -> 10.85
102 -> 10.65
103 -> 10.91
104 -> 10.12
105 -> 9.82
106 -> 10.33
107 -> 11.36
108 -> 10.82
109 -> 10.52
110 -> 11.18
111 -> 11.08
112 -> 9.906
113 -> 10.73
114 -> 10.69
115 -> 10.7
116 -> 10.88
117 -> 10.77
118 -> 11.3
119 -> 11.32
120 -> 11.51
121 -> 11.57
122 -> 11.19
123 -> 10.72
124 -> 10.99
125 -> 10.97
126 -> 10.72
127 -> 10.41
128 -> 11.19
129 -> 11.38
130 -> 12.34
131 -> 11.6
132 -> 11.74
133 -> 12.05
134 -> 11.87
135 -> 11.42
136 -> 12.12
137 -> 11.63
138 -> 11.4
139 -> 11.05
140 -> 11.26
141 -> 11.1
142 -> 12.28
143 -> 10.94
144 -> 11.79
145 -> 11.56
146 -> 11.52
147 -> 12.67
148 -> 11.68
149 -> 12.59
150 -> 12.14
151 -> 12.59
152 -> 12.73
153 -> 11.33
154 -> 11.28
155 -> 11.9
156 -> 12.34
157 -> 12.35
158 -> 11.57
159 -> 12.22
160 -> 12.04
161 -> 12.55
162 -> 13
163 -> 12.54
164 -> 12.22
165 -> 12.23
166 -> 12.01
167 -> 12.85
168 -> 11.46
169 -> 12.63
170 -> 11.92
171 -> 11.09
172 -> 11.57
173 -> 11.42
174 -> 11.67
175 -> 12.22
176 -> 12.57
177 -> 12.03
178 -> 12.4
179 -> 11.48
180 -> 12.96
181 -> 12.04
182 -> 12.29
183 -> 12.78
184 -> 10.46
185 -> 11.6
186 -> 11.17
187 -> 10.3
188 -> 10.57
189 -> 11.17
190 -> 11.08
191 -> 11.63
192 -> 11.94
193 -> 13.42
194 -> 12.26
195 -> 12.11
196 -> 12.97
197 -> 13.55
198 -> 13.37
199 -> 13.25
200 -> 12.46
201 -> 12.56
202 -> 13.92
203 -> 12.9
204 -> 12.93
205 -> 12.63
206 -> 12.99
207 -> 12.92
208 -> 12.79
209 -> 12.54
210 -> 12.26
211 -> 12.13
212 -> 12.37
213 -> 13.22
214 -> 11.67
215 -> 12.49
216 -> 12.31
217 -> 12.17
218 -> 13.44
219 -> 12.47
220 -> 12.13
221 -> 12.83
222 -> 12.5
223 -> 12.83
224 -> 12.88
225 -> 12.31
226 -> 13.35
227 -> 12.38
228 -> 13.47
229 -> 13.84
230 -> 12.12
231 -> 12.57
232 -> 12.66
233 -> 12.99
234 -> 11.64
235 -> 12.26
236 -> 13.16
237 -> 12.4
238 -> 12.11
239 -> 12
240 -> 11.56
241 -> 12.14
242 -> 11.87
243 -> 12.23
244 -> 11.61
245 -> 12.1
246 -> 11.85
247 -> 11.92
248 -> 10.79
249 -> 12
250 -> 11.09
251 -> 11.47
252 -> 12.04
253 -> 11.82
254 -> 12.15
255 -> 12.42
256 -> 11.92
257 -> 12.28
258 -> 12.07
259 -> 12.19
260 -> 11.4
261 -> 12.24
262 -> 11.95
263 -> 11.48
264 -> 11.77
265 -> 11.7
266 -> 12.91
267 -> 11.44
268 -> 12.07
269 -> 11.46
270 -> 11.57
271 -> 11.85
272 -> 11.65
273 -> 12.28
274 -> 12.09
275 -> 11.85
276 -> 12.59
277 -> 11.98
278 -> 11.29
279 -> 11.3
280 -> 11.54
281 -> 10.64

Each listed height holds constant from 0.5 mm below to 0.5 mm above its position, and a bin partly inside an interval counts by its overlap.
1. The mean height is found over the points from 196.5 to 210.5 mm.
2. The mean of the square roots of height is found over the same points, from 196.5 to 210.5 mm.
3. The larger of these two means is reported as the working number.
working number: 12.9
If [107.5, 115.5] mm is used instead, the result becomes 10.7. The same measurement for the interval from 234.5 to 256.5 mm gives 12.0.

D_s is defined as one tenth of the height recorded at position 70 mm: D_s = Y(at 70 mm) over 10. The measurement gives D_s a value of 1.10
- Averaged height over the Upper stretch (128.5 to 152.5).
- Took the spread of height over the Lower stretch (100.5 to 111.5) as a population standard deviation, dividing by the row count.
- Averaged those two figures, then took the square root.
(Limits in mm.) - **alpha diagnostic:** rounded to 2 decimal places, 2.48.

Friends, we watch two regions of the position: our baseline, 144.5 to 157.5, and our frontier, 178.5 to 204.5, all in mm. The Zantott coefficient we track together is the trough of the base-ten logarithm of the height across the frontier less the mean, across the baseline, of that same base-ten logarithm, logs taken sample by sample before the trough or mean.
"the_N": -0.068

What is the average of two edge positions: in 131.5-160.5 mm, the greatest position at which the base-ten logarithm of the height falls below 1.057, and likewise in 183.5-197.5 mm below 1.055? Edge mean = 172.0 mm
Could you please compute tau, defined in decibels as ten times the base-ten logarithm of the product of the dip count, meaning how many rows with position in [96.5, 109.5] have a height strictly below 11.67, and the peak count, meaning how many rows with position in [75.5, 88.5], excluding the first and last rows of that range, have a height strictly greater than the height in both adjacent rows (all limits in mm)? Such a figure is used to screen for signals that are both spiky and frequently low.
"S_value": 16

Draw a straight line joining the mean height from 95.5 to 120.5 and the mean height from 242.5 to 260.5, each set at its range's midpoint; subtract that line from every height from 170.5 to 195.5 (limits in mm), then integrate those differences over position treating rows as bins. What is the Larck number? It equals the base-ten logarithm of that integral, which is 1.04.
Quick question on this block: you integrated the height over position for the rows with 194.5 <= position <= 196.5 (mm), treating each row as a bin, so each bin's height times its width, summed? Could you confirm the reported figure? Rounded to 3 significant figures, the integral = 25.1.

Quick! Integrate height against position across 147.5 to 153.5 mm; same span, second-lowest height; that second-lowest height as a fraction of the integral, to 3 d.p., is 0.160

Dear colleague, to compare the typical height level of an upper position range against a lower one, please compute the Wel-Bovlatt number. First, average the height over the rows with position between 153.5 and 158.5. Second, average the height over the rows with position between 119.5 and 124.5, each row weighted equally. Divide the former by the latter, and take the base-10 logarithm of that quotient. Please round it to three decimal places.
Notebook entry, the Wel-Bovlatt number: 0.026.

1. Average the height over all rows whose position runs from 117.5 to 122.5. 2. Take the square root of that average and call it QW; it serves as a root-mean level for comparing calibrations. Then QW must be 3.37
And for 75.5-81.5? 3.35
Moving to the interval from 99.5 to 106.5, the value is 3.23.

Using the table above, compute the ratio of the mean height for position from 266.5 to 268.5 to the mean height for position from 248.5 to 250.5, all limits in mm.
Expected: 1.02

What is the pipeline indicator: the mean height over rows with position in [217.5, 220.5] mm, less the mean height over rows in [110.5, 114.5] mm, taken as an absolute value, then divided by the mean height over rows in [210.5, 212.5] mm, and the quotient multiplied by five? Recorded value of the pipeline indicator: 0.85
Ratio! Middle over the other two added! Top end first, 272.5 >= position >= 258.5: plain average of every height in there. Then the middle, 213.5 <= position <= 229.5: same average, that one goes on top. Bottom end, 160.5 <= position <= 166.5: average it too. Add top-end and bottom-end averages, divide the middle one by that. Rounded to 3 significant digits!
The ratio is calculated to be 0.523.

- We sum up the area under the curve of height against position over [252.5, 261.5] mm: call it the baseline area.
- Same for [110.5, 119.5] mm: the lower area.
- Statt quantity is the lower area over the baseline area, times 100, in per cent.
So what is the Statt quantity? 90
